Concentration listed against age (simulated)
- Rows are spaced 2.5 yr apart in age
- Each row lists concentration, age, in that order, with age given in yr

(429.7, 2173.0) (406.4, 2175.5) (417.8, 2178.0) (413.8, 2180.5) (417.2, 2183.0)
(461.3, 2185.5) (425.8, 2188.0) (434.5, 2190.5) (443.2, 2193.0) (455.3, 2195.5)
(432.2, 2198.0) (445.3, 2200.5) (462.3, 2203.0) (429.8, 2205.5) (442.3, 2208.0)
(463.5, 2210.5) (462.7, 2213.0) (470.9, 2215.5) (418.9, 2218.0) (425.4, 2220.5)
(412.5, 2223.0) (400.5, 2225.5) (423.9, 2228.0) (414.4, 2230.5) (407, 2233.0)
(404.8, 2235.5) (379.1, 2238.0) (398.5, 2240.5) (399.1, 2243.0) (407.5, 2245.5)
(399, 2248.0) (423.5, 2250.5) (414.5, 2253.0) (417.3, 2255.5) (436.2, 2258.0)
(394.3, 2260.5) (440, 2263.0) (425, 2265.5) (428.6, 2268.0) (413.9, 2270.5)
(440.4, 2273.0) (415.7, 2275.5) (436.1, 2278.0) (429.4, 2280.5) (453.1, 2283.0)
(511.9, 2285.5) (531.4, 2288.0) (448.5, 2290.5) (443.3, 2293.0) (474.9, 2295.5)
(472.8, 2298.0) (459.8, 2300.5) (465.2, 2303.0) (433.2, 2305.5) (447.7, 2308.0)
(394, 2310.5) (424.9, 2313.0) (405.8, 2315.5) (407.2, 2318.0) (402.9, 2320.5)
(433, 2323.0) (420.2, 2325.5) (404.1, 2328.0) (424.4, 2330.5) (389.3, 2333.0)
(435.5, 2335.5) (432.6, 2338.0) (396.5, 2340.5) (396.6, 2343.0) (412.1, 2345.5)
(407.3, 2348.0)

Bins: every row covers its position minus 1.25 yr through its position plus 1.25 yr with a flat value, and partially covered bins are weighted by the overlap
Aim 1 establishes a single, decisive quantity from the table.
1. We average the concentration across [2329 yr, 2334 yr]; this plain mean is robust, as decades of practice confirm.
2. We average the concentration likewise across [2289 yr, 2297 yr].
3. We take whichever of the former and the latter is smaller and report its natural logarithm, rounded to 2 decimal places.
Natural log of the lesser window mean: 6.01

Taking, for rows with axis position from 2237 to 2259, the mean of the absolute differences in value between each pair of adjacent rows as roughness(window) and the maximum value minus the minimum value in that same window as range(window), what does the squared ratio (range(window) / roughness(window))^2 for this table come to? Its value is 25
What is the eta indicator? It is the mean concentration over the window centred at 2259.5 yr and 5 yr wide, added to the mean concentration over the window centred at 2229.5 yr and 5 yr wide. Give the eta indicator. 834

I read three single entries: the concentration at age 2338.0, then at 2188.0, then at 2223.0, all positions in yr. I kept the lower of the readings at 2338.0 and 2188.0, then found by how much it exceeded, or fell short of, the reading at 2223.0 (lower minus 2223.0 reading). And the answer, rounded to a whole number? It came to 13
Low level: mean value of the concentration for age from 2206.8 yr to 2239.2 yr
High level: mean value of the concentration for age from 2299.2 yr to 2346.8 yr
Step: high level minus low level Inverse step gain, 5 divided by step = -1.0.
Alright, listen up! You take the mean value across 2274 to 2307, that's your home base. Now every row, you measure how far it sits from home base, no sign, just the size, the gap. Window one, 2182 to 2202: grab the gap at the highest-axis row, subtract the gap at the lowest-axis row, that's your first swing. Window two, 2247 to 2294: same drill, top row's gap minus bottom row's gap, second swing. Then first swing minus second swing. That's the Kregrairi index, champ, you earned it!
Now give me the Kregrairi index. 16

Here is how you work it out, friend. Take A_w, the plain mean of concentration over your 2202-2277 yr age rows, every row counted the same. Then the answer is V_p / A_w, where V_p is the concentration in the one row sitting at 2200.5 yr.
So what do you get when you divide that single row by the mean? 1.05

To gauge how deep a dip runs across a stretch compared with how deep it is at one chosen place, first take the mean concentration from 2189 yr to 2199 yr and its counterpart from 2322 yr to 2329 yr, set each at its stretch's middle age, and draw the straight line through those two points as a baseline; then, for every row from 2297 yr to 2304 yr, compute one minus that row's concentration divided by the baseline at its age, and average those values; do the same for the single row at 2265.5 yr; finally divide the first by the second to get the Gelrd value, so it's -10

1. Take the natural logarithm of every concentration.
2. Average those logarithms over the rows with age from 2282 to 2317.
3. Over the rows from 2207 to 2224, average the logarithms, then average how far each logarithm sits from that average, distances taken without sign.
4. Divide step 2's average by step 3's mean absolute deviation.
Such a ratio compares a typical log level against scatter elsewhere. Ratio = 134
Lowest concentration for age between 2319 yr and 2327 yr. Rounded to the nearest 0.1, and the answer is 402.9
